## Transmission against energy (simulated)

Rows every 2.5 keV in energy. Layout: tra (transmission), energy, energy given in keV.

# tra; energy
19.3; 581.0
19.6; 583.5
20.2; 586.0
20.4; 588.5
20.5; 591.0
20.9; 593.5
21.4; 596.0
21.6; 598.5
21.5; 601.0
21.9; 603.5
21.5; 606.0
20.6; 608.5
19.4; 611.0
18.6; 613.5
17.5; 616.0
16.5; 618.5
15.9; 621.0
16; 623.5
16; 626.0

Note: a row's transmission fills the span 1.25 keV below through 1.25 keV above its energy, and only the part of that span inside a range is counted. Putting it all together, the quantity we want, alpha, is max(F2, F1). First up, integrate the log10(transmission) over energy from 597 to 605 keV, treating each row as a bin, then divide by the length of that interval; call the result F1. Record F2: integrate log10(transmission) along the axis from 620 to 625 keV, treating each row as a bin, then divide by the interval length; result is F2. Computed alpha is 1.34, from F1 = 1.34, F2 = 1.203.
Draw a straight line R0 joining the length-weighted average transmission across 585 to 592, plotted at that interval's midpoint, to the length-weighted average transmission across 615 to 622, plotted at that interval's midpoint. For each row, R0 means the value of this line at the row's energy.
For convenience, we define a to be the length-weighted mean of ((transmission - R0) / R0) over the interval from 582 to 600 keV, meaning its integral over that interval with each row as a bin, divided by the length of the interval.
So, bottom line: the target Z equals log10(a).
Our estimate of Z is -1.5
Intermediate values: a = 0.032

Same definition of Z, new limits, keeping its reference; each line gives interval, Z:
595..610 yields -0.8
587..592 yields -2.0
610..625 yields -1.5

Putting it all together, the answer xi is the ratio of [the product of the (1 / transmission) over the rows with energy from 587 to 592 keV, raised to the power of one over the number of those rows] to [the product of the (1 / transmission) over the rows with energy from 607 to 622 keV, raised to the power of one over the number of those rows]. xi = 0.88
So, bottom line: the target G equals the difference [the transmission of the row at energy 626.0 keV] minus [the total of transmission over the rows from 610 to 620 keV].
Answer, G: -56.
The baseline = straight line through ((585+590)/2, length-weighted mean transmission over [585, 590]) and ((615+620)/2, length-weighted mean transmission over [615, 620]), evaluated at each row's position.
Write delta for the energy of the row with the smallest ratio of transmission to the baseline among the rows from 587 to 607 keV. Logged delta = 588.5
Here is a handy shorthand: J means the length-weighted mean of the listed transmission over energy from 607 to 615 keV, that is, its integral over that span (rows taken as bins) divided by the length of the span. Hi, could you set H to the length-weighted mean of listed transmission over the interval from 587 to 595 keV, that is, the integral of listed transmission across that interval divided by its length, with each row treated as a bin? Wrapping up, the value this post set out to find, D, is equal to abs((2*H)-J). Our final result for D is 21.7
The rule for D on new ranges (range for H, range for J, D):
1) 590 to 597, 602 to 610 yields 20.6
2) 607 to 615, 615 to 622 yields 22.4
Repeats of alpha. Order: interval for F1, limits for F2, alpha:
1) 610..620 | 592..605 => 1.33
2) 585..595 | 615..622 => 1.31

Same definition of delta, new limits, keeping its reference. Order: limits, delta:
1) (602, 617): 616.0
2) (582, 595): 583.5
